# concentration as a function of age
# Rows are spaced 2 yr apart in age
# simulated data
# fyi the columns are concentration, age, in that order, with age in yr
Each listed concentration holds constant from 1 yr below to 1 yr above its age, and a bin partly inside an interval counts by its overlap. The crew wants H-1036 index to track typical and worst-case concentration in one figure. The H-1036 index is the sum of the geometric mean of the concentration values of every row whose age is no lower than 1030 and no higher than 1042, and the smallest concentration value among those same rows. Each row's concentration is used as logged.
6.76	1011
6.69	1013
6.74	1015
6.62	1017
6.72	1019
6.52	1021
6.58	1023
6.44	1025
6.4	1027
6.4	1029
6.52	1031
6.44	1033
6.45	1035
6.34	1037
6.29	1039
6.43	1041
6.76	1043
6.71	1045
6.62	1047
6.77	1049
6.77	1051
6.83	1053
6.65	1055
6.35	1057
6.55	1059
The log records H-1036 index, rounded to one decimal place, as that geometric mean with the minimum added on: 12.7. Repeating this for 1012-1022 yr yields 13.2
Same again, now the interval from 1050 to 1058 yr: 13.0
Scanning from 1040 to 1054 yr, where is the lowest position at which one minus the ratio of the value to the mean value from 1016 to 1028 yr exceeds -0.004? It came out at 1041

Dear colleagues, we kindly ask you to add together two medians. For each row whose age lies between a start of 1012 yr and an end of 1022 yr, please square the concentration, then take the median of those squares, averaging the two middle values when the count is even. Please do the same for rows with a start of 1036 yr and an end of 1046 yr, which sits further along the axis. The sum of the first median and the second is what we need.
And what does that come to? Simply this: 86.1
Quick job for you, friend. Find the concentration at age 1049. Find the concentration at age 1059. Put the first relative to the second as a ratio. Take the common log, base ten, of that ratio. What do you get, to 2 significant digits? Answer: 0.014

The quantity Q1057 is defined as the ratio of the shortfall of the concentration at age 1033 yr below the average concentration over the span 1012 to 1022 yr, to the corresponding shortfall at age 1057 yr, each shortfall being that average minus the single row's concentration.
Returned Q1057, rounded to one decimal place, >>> 0.7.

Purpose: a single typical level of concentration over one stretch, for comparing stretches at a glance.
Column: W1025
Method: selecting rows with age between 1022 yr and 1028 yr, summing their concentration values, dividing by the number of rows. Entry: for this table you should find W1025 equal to 6.47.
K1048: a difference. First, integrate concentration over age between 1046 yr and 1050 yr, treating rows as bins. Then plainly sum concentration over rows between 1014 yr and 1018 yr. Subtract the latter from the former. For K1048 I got 13.4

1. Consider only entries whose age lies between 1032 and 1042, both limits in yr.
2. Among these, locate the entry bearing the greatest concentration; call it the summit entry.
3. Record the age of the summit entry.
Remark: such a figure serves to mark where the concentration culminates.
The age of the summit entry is 1035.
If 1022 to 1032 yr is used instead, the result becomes 1023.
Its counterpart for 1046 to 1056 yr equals 1053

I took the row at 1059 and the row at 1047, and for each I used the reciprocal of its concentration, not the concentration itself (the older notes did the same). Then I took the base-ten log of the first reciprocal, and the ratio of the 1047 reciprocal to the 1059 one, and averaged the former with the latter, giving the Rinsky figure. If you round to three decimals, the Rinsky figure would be 0.087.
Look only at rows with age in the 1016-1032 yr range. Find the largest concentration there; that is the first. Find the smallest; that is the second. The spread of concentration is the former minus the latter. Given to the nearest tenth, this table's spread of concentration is 0.3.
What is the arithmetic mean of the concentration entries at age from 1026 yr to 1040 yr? 6.41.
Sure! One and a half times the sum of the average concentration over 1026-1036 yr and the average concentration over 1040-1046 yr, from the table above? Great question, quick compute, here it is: 19.61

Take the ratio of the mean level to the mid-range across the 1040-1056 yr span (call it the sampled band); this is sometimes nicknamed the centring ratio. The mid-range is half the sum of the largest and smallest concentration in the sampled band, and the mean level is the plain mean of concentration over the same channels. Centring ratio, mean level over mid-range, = 1.01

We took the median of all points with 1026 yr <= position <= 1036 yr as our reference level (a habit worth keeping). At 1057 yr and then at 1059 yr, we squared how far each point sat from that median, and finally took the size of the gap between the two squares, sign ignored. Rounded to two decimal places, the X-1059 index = 0.00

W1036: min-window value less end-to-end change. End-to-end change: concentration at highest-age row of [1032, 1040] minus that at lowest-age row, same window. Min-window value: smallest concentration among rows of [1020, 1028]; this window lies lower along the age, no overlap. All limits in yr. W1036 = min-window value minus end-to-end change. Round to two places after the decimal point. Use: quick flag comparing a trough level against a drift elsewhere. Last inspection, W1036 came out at 6.55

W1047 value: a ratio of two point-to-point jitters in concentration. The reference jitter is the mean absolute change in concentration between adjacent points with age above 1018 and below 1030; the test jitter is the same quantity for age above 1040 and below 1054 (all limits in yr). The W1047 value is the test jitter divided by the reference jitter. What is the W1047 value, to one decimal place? 1.3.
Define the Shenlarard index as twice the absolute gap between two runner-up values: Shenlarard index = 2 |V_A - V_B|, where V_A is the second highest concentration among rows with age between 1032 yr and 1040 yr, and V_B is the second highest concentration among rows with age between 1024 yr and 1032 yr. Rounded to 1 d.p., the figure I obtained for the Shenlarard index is 0.0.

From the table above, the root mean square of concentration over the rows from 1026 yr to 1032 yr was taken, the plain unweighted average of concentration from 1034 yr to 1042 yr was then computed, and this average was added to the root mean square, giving 12.8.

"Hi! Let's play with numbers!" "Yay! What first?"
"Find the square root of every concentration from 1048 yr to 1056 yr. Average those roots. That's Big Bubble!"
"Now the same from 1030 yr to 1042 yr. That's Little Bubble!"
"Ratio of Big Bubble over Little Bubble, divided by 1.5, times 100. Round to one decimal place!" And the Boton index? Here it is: 68.4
